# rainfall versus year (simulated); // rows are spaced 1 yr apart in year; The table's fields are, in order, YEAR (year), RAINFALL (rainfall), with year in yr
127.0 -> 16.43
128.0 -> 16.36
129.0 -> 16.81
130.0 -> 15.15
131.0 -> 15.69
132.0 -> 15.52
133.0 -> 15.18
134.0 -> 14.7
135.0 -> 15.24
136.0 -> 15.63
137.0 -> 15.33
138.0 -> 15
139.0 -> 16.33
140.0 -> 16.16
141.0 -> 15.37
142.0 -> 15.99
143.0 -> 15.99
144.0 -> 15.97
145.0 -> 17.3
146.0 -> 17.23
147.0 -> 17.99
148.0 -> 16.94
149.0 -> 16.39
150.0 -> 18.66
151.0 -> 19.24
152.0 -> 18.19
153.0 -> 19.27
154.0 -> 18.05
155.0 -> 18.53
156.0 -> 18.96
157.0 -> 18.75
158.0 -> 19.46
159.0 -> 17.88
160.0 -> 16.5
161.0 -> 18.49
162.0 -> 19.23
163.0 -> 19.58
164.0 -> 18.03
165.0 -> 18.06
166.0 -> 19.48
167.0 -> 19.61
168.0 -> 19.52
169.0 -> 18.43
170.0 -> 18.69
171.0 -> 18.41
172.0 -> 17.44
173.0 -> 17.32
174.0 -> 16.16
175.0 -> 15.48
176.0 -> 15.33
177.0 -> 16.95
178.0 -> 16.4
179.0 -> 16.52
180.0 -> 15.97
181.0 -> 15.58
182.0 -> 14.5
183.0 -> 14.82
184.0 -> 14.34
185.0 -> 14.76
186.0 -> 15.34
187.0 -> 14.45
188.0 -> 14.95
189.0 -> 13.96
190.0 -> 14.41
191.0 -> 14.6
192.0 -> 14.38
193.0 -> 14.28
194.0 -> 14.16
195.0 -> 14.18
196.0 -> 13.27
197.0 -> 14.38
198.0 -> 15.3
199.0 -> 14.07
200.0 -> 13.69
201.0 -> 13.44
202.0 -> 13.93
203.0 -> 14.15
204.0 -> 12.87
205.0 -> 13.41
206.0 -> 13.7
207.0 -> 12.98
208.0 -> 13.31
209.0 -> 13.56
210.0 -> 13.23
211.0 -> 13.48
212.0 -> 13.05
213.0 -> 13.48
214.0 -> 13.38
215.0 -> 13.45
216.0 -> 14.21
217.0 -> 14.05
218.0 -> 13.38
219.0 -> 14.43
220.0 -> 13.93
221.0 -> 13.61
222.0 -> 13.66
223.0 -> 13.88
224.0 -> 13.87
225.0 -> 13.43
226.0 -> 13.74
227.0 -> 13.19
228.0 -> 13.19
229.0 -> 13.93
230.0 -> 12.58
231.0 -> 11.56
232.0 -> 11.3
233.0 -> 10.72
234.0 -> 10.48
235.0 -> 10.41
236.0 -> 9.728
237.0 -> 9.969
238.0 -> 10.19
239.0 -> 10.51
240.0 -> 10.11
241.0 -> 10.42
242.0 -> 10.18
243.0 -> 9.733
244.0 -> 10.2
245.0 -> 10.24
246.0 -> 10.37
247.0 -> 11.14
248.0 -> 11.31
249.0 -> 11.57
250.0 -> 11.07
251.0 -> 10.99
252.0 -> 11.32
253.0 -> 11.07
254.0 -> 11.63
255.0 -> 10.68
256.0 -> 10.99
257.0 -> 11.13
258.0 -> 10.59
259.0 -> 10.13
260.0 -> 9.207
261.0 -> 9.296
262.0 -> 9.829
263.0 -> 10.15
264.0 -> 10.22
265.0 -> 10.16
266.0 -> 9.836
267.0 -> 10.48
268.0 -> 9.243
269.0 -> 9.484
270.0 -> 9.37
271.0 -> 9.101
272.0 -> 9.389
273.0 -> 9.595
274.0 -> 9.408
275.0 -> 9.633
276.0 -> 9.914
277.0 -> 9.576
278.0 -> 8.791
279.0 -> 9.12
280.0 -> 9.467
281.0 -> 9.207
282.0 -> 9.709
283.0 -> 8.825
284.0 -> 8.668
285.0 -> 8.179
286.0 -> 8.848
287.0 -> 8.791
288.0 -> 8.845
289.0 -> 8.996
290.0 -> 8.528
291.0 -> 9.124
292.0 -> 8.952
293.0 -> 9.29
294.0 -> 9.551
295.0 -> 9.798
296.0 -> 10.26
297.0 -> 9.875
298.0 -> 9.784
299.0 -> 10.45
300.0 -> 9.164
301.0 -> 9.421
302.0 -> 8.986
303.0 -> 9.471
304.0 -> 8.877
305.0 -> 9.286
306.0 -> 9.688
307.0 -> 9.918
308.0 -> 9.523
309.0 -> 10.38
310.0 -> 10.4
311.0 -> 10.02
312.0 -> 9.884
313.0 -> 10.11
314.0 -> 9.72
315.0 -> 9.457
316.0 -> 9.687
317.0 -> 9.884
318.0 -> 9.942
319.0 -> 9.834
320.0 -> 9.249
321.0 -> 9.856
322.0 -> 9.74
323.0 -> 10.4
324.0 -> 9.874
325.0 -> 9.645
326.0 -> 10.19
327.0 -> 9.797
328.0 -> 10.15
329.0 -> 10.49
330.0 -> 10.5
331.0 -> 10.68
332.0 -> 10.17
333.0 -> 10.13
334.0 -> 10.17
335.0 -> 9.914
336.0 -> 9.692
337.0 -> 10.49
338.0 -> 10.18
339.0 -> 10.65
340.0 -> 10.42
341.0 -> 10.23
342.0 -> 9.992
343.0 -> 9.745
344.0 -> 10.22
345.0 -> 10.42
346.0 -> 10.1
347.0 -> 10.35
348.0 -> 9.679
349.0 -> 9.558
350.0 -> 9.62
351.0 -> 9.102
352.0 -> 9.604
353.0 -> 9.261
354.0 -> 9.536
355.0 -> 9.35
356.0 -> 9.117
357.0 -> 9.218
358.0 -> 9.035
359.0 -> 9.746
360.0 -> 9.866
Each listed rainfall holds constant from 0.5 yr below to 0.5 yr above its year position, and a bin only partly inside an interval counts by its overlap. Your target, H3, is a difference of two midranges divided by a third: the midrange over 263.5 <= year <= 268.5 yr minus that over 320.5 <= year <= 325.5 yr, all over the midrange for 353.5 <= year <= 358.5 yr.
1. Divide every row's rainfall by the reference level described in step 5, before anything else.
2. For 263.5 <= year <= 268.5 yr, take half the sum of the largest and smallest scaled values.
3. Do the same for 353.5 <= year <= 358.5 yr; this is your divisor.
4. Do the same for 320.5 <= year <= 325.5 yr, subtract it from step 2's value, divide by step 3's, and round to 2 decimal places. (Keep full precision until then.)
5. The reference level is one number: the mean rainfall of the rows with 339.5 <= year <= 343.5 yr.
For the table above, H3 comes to -0.02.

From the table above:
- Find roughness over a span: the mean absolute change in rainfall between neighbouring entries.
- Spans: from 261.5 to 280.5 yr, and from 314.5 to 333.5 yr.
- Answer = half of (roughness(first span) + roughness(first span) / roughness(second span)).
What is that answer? 0.72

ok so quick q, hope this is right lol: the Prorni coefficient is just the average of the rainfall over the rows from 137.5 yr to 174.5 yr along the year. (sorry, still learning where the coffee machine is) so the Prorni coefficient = 17.8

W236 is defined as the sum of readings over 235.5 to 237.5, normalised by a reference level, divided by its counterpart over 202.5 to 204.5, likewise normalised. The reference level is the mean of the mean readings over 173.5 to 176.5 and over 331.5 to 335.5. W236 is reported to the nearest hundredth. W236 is 0.73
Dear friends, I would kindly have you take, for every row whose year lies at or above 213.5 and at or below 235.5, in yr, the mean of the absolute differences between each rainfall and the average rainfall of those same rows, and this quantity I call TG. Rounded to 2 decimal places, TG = 1.00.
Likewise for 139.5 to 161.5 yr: 1.11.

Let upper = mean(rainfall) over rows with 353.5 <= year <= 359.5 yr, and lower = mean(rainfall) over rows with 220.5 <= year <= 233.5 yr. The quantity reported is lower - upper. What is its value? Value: 3.6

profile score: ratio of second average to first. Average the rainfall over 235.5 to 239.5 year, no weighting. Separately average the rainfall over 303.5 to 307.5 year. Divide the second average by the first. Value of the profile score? 0.93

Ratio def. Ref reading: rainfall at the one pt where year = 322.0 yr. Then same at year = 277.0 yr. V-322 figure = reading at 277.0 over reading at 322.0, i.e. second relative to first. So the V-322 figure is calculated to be 0.98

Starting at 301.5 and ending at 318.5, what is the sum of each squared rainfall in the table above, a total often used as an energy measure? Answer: 1609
